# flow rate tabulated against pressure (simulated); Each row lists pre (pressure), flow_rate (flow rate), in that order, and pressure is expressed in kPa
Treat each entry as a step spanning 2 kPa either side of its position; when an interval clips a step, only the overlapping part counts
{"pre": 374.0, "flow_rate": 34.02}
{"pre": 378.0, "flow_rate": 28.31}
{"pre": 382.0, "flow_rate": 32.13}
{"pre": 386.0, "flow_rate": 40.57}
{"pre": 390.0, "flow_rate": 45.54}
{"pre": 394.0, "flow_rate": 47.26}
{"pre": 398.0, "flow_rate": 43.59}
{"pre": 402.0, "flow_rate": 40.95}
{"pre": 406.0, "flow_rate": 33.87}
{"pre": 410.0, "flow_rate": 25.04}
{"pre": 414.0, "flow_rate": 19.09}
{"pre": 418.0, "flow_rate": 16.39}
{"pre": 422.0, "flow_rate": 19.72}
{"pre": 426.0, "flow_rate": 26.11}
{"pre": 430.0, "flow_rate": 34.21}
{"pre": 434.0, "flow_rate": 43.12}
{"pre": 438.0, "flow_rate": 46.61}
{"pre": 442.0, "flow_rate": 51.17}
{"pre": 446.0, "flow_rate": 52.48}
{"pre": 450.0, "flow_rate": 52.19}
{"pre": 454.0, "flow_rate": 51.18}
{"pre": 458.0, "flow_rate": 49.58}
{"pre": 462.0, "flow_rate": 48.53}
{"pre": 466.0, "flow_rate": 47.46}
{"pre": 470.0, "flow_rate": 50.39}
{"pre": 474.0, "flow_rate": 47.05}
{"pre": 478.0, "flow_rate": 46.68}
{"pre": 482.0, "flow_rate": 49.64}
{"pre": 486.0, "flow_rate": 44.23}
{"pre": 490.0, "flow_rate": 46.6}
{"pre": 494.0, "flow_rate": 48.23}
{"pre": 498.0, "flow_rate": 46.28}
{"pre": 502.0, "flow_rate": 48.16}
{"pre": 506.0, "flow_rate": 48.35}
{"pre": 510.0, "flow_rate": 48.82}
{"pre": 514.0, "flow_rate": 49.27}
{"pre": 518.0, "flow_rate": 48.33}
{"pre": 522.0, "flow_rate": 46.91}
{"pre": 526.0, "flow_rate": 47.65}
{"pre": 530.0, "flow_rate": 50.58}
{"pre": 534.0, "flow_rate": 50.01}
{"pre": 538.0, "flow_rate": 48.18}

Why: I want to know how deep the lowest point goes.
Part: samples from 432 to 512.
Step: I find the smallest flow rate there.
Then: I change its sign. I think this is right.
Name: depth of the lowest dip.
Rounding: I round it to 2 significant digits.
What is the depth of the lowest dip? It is -43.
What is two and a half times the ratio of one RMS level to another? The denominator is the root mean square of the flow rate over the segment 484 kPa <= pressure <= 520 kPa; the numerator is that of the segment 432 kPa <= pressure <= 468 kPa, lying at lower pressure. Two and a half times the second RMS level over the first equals 2.59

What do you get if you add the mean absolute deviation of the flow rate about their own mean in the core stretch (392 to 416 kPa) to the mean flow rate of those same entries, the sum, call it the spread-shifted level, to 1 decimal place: 43.9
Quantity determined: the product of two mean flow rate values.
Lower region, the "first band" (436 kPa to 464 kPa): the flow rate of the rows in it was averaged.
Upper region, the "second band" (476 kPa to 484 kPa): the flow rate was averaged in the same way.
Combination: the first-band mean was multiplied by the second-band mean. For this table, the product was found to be 2420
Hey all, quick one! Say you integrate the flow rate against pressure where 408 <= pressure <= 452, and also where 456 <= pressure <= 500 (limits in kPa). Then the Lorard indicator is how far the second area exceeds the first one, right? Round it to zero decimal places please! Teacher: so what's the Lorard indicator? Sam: 554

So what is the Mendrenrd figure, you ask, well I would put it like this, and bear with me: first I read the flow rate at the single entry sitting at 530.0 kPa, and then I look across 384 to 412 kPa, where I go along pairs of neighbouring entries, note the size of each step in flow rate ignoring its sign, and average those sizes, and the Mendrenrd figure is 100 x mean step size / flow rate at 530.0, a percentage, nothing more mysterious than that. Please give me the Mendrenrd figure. 10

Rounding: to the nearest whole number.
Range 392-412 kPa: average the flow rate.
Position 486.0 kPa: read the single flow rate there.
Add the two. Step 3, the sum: 82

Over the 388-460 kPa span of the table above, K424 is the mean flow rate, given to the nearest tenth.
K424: 38.8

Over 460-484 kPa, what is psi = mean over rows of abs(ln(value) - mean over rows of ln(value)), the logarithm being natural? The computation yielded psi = 0.025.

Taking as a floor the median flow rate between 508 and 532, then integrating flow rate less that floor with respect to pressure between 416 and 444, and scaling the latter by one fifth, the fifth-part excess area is -82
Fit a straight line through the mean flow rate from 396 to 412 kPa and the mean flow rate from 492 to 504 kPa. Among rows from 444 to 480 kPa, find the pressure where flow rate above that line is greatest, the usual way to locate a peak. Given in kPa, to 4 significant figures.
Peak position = 446.0 kPa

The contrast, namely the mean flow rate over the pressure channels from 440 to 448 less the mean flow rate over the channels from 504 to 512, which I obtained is 3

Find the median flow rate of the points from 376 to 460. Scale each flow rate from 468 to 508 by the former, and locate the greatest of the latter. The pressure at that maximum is 470.0 kPa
